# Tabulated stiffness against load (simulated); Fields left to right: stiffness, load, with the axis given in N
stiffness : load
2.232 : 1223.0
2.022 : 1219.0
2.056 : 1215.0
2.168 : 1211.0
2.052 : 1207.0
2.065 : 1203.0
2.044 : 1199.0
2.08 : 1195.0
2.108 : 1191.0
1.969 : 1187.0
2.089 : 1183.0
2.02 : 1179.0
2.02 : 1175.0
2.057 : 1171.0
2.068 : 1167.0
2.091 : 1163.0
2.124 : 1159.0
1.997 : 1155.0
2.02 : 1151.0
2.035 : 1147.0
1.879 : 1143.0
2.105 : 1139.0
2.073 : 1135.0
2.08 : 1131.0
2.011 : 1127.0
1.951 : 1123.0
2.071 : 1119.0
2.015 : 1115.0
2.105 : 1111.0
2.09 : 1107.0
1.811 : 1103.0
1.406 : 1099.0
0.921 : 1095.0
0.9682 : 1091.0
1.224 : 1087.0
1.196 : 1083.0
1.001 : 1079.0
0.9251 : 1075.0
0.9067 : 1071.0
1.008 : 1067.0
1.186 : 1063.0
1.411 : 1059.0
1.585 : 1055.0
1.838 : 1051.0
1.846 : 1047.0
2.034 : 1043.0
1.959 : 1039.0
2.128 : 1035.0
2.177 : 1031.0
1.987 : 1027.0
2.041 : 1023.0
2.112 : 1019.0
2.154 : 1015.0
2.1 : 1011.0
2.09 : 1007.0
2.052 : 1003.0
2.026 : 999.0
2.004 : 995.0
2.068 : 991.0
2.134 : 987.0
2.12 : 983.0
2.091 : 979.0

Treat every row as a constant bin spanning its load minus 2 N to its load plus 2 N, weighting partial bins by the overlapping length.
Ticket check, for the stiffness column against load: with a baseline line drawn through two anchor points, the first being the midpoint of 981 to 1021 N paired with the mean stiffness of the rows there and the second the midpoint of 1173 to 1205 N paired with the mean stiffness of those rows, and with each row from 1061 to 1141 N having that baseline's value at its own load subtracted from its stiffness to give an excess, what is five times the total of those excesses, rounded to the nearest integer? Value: -51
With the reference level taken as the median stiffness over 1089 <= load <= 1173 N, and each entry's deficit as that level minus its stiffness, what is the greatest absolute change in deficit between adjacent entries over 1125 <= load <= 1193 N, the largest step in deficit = 0.23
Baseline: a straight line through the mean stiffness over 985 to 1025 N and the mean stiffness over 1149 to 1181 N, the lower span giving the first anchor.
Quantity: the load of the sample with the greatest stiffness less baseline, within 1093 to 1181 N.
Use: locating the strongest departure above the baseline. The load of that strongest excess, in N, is 1159.0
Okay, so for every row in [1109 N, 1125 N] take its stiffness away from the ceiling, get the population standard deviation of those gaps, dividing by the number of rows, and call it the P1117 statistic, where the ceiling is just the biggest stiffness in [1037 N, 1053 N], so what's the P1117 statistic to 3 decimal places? 0.058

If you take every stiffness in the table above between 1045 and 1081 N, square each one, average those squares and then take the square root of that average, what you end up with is 1.35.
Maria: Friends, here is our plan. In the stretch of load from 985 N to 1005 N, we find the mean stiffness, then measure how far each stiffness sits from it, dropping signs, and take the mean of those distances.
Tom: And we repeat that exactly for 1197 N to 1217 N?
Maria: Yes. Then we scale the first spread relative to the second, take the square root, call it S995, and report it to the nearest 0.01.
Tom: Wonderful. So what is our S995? 0.99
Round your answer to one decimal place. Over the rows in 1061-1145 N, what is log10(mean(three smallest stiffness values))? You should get 0.0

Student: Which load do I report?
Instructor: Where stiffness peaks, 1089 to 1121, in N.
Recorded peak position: 1111.0 N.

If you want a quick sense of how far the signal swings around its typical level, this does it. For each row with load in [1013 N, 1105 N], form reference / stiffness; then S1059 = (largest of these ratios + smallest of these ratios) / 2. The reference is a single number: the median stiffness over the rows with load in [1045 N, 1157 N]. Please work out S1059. 1.44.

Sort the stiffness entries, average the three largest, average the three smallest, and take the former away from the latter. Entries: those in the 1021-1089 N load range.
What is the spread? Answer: -1.2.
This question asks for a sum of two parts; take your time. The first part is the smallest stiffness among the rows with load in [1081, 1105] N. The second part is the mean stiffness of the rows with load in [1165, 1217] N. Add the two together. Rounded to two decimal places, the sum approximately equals 2.98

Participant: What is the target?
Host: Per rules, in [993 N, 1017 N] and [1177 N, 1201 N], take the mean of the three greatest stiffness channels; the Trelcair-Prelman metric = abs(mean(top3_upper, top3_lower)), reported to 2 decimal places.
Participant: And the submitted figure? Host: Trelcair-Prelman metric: 2.10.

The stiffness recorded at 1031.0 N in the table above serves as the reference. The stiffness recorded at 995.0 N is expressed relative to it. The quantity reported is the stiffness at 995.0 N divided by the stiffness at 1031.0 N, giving 0.92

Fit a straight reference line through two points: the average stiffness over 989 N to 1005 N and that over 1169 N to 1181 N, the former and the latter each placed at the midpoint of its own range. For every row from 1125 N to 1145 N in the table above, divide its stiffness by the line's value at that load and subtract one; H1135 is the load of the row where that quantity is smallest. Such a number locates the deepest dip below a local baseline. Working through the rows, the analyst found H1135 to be 1143.0 N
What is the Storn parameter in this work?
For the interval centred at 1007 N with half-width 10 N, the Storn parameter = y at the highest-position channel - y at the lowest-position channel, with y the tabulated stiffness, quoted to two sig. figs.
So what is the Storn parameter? 0.13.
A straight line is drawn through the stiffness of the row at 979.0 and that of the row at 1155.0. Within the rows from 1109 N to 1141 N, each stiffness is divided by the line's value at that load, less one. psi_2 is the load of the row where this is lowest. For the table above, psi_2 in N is 1123.0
